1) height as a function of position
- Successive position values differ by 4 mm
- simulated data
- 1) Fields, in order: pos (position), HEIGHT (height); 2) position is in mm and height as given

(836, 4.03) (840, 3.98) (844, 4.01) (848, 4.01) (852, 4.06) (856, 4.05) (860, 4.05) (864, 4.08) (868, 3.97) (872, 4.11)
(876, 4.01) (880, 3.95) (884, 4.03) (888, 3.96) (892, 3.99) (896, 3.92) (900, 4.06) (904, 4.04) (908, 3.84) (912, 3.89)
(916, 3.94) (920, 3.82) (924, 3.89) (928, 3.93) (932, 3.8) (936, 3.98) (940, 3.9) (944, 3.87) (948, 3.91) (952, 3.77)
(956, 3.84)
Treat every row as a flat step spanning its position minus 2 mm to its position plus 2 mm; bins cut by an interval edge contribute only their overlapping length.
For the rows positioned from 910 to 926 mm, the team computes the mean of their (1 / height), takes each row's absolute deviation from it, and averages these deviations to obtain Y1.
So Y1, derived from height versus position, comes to 0.0022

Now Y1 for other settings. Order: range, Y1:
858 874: 0.0026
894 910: 0.0054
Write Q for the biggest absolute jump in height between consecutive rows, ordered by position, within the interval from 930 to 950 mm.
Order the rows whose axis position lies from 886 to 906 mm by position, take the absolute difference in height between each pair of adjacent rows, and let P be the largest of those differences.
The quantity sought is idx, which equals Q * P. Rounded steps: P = 0.14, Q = 0.18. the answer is 0.025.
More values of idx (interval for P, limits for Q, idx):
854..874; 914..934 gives 0.018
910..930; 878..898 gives 0.010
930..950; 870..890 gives 0.018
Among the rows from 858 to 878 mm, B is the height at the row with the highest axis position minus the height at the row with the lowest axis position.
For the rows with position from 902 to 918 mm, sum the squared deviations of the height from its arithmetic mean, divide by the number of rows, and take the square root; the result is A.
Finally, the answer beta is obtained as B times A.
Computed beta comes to -0.003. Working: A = 0.074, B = -0.04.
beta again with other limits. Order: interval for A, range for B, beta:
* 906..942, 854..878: -0.002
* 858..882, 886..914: -0.004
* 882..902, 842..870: -0.002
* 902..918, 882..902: 0.002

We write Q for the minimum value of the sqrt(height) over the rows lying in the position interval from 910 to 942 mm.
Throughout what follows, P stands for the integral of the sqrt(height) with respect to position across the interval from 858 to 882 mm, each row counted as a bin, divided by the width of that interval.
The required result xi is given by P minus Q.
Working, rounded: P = 2.01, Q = 1.95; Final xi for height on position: 0.058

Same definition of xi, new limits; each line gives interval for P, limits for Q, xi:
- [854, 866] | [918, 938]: 0.066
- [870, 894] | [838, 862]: 0.007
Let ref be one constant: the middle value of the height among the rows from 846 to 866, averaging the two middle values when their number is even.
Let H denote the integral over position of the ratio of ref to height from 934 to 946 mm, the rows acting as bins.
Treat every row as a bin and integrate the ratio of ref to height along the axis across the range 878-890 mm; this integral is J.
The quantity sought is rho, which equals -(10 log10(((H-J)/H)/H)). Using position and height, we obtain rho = 28.9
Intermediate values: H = 12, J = 12.2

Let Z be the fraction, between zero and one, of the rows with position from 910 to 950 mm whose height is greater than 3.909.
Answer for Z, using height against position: 0.4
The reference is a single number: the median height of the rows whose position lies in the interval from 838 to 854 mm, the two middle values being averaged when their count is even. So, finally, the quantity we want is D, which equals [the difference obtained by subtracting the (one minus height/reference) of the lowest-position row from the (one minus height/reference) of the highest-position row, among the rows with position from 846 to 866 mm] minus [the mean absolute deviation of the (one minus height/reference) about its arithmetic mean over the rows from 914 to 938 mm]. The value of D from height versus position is -0.03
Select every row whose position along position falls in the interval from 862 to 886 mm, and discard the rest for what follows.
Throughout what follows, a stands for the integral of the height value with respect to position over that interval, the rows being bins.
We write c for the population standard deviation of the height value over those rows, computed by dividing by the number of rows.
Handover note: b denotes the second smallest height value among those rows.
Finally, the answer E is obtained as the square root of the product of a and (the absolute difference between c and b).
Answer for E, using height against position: 19.4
